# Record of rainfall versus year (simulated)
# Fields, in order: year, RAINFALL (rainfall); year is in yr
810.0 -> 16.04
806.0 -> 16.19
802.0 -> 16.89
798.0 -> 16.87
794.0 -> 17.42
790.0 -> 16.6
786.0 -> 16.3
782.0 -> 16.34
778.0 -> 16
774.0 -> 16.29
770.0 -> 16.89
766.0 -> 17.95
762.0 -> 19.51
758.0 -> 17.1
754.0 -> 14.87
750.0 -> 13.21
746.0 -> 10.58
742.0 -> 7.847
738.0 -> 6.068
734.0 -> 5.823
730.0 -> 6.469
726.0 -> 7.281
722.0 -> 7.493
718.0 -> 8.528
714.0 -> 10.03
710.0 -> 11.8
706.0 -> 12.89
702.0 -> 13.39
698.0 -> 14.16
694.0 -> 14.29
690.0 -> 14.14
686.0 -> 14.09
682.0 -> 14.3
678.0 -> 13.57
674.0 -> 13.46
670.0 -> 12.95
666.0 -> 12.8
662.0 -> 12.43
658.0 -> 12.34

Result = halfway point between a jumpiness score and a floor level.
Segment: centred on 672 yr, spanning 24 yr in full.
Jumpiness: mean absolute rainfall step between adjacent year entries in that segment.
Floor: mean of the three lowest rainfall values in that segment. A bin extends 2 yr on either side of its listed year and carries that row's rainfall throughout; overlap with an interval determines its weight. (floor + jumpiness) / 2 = 7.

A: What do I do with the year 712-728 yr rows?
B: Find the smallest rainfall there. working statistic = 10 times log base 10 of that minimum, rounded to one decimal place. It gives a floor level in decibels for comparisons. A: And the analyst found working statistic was 8.6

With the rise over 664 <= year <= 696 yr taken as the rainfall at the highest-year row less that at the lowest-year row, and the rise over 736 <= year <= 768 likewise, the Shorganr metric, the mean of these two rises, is 6.7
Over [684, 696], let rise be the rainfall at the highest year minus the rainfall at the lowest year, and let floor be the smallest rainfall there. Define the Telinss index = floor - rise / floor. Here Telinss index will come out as 14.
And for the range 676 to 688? 14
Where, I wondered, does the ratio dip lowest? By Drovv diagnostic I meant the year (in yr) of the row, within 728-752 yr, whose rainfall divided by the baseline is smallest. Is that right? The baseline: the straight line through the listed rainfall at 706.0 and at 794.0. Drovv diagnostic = 734.0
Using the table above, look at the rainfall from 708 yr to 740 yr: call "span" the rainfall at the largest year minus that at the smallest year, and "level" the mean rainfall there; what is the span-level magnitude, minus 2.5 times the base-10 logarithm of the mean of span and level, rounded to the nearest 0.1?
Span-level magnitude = -0.1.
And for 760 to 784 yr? -2.1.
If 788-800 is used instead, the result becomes -2.3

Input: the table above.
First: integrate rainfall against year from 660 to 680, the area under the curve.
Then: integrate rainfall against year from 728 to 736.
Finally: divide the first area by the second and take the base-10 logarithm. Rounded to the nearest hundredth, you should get 0.72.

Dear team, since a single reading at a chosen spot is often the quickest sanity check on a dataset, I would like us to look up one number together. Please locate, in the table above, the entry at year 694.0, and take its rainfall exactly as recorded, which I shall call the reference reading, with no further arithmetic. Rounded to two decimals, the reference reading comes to 14.29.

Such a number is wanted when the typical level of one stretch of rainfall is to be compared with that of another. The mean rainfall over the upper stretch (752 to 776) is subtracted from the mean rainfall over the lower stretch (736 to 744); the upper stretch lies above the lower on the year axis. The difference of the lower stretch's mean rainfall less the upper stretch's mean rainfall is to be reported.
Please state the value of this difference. -10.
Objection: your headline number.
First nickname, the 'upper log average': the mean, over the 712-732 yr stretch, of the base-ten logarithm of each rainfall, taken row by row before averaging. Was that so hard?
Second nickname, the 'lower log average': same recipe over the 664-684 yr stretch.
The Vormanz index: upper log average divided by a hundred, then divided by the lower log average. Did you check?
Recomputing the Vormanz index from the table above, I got 0.0079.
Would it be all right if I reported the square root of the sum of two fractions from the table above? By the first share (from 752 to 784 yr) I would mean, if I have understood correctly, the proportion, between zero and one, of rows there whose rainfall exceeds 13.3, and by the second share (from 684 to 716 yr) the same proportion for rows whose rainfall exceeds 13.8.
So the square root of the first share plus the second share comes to 1.22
